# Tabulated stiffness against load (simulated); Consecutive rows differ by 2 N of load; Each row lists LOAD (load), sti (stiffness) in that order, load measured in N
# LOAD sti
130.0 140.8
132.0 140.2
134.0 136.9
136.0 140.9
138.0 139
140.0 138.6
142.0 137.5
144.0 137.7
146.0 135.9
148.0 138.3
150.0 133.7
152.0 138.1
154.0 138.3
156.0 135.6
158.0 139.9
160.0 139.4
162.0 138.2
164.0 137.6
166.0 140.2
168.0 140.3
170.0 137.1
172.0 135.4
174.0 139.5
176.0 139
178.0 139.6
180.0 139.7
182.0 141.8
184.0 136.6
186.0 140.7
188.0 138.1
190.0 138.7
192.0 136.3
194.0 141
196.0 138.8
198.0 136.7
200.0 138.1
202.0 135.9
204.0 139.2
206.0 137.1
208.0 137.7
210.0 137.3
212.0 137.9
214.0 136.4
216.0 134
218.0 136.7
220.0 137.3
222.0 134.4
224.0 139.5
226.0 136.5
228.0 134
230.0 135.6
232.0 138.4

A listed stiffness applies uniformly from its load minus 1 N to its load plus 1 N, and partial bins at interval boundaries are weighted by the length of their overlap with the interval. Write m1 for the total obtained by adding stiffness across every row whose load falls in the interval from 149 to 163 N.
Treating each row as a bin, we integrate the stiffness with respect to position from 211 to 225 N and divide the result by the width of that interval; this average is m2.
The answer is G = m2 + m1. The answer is 1100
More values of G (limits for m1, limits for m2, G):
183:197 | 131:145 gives 1109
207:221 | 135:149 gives 1096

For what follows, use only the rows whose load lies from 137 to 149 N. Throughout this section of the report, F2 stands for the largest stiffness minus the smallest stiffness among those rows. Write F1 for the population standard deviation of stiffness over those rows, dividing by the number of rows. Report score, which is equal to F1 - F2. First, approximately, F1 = 1.0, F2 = 3.1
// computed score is -2.10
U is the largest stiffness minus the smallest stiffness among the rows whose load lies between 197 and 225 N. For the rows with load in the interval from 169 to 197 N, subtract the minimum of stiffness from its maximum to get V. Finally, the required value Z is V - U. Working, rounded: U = 5.5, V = 6.4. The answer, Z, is 0.9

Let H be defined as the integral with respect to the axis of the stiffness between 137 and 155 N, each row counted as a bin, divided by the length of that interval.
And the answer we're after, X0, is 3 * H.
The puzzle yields 412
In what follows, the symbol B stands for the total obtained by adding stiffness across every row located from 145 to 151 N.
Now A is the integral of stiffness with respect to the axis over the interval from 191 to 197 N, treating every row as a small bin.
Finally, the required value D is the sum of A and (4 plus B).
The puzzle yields 1244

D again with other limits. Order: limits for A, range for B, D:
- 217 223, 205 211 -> 1233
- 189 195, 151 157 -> 1248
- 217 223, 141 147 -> 1232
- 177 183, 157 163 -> 1264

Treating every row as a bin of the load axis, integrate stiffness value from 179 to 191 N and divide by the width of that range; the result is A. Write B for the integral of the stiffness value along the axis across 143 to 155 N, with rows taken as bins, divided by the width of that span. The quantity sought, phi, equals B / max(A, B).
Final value 0.984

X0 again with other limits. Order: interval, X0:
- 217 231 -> 409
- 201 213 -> 413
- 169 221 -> 414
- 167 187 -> 417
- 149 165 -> 413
